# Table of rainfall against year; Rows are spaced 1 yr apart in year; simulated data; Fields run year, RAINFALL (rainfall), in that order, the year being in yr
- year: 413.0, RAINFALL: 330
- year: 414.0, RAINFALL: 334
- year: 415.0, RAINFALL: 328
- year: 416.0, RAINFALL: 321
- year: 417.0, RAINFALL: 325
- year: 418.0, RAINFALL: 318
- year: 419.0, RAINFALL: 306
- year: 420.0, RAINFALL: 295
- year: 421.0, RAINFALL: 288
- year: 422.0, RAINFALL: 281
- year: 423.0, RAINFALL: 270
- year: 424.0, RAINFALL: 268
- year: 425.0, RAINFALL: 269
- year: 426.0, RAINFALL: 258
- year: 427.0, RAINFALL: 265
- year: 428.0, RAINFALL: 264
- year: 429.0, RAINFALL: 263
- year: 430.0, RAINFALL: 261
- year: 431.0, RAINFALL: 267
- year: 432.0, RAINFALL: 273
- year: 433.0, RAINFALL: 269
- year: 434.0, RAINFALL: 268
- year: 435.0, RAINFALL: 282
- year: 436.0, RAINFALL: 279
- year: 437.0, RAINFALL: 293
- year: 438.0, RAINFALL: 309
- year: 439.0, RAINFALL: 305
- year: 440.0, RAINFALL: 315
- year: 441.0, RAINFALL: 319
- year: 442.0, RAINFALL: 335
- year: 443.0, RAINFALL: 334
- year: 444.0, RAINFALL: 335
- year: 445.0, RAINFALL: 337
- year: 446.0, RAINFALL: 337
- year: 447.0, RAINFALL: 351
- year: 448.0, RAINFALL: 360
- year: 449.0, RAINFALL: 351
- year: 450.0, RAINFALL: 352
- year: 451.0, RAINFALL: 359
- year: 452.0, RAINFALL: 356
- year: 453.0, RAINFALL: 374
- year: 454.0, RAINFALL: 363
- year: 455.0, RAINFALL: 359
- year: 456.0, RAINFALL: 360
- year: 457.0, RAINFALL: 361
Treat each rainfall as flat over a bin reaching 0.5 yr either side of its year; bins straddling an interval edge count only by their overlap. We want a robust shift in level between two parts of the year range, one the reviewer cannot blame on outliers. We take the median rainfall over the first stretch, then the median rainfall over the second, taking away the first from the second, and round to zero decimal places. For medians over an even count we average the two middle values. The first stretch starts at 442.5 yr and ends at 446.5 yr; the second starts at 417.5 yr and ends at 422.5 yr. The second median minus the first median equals -41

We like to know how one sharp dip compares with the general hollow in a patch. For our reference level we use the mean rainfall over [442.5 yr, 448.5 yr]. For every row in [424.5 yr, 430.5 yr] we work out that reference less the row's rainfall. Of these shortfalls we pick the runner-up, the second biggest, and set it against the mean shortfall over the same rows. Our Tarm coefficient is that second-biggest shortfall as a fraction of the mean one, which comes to 1.03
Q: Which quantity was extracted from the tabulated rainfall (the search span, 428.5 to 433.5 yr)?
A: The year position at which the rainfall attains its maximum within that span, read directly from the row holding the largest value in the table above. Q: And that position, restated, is 432.0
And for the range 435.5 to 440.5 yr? 440.0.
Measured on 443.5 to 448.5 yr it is 448.0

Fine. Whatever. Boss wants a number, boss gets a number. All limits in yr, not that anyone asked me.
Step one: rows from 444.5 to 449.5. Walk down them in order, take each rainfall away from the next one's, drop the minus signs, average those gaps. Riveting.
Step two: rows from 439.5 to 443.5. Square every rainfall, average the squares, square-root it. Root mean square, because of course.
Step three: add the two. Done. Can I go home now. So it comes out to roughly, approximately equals 334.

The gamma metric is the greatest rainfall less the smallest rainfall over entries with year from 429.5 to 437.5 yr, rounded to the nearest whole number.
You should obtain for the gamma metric 32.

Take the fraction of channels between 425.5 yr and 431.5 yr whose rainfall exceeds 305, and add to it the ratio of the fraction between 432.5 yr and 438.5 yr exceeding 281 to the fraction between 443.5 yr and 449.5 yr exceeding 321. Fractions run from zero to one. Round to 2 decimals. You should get 0.50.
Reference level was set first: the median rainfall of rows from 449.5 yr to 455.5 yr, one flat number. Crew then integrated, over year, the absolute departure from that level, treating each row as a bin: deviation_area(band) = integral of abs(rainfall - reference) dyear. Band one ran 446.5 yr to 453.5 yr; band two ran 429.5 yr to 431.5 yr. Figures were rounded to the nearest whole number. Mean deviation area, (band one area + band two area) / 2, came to 116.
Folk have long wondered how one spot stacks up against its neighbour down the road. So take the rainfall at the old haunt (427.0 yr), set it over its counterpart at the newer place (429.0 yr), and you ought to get 1.01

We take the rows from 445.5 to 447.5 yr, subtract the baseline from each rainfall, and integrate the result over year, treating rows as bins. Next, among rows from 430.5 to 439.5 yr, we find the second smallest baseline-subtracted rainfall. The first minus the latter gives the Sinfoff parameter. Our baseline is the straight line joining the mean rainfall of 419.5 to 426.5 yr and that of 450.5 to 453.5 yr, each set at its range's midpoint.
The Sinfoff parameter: 32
